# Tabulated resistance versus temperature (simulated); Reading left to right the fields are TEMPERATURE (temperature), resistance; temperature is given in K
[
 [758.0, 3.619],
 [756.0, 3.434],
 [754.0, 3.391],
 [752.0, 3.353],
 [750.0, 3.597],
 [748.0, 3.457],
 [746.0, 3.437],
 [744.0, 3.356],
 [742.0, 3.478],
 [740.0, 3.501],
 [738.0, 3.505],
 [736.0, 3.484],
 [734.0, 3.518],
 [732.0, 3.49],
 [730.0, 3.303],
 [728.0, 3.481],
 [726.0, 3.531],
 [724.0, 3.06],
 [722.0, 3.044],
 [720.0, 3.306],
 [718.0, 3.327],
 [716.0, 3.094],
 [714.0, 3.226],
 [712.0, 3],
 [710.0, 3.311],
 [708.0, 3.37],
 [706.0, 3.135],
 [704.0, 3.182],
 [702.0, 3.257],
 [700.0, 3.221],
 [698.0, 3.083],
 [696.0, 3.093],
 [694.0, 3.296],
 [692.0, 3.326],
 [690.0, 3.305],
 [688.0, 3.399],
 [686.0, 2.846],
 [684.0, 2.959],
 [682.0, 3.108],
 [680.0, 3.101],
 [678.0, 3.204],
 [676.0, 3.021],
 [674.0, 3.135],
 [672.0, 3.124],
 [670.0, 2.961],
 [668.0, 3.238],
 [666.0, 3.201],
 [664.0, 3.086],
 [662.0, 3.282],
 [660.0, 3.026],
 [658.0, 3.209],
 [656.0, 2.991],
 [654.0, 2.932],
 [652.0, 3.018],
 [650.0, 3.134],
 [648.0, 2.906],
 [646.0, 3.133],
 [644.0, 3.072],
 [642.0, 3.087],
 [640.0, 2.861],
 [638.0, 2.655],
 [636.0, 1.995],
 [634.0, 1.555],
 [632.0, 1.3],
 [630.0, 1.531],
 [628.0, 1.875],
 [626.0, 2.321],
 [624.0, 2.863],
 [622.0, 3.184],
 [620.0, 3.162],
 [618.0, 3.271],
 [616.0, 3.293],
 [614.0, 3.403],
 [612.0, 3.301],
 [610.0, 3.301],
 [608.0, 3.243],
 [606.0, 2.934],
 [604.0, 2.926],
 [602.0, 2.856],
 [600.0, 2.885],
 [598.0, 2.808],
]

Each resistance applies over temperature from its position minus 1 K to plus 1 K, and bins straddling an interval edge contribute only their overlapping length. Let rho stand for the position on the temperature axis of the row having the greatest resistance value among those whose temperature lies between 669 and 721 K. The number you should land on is 688.0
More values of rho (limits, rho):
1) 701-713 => 708.0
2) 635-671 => 662.0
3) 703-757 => 750.0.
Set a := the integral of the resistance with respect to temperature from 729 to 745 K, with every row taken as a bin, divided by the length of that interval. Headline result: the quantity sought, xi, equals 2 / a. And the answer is 0.58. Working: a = 3.45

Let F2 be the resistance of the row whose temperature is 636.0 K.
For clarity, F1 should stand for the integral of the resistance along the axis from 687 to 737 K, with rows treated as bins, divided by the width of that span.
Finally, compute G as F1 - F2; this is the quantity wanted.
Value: 1.28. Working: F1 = 3.27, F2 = 1.995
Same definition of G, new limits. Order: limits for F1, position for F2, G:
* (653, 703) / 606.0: 0.20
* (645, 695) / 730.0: -0.19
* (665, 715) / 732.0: -0.33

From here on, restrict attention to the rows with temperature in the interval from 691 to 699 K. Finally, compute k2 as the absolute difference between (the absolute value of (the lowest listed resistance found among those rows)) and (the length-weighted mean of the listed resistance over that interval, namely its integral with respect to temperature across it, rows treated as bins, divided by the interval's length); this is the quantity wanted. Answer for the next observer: 0.12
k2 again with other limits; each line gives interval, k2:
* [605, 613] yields 0.26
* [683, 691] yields 0.28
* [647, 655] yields 0.09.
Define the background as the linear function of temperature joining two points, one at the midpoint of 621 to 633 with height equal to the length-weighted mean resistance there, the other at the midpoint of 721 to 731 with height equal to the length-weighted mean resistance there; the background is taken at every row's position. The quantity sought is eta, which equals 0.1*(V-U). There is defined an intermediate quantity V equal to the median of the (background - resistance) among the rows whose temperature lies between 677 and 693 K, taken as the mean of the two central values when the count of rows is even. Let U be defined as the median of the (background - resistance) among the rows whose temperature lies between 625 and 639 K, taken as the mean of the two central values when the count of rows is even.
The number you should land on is -0.069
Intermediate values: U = 0.32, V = -0.4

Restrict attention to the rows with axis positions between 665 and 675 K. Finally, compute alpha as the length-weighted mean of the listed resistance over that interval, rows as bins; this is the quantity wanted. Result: 3.13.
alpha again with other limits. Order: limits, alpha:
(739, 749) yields 3.45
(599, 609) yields 2.97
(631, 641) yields 2.07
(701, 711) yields 3.25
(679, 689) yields 3.08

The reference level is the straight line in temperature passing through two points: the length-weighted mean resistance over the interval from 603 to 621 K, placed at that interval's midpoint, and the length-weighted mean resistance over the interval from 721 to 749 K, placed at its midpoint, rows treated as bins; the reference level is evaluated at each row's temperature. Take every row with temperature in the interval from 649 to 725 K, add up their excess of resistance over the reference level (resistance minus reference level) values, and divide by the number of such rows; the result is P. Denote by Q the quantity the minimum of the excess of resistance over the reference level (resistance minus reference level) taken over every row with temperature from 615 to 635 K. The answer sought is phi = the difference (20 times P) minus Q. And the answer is -1.6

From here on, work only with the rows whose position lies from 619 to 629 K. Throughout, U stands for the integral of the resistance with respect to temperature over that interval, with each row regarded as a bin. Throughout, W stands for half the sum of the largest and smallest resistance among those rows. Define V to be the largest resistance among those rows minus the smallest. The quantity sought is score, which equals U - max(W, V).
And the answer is 24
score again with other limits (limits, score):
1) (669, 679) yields 28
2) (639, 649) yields 27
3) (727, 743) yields 52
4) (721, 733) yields 37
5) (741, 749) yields 24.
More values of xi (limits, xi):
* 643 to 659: 0.66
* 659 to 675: 0.64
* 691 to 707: 0.63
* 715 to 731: 0.61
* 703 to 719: 0.62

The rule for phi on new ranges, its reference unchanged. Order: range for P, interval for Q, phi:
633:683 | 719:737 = -6.0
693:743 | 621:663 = 0.3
